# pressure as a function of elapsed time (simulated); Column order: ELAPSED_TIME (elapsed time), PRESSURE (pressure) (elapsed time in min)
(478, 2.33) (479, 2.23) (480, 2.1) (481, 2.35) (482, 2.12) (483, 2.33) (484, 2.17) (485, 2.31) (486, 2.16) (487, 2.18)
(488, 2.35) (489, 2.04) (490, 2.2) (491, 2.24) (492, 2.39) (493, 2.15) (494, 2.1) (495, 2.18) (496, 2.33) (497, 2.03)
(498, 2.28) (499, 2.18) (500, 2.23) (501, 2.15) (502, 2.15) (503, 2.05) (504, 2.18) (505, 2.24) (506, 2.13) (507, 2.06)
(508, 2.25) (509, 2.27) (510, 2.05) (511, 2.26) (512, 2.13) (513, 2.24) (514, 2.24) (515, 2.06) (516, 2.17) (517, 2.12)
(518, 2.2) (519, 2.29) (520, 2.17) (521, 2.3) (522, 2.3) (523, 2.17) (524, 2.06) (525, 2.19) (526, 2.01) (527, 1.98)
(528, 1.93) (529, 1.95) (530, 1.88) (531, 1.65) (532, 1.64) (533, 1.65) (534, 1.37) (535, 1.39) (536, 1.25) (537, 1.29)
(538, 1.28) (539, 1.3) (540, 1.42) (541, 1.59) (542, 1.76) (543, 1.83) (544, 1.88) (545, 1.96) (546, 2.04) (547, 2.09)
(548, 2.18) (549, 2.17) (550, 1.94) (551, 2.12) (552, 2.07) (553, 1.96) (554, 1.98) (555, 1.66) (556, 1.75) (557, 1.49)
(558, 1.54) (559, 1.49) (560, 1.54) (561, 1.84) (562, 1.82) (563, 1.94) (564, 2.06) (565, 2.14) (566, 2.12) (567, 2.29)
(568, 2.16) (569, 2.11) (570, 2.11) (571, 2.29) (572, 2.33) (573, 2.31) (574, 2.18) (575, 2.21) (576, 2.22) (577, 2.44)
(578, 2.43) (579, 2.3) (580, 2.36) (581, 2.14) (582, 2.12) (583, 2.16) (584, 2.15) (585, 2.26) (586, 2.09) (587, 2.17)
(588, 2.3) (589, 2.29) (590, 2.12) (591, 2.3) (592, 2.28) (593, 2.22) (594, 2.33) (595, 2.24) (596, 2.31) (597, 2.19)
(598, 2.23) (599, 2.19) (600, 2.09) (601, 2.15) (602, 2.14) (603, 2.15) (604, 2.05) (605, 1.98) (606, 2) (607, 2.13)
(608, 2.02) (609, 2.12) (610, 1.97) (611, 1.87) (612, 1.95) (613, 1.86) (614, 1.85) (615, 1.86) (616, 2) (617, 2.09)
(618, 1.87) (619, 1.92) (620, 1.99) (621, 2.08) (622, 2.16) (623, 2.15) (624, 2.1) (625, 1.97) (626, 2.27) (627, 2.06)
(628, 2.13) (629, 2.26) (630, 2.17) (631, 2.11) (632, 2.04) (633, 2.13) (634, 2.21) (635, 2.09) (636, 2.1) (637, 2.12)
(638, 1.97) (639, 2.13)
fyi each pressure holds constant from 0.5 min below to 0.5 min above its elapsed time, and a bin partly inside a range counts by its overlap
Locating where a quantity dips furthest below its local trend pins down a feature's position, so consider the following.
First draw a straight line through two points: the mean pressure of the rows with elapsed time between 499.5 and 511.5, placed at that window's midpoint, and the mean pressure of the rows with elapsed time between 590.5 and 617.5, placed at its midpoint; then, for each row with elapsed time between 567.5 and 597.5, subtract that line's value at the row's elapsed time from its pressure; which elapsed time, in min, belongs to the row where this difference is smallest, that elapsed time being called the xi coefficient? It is 586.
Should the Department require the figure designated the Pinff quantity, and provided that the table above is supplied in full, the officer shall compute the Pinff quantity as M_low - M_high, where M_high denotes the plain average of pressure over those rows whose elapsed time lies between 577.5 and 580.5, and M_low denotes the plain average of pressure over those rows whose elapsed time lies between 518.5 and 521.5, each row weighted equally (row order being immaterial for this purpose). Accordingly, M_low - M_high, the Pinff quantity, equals -0.1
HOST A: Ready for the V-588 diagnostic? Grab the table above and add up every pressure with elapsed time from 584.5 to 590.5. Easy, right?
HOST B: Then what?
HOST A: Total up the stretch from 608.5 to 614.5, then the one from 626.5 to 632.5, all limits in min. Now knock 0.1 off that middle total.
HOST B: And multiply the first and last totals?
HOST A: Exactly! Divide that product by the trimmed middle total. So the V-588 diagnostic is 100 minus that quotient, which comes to 85.3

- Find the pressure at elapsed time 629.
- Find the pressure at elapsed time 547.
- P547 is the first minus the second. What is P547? 0.17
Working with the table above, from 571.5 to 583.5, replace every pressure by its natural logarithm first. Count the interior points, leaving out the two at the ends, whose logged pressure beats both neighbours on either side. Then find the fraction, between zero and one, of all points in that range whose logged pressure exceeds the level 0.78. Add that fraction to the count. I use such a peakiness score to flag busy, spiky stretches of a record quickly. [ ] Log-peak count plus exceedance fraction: 2.7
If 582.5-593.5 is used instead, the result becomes 3.5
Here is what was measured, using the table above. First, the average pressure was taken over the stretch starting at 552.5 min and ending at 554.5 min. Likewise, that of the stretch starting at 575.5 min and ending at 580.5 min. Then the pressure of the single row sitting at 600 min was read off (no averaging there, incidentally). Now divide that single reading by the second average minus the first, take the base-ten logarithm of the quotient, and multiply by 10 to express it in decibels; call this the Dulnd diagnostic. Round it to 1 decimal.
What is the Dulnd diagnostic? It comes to 7.4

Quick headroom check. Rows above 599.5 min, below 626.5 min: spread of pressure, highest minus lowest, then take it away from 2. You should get 1.6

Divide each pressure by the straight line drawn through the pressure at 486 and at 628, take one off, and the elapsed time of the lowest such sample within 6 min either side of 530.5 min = 536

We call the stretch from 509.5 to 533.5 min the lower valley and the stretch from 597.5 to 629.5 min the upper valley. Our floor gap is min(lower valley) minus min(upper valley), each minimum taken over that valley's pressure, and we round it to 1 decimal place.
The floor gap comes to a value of -0.2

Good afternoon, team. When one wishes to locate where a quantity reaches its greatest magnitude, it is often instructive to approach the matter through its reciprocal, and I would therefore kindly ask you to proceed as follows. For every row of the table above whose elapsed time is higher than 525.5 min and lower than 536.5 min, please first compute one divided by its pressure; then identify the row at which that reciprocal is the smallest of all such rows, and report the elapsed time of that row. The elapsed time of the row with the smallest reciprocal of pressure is 526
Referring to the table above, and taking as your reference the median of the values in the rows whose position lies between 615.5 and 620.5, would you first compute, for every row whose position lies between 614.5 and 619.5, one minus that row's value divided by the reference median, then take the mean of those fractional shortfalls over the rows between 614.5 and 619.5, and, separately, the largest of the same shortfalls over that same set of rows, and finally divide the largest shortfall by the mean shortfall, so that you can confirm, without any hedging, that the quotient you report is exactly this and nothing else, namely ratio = 3.1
